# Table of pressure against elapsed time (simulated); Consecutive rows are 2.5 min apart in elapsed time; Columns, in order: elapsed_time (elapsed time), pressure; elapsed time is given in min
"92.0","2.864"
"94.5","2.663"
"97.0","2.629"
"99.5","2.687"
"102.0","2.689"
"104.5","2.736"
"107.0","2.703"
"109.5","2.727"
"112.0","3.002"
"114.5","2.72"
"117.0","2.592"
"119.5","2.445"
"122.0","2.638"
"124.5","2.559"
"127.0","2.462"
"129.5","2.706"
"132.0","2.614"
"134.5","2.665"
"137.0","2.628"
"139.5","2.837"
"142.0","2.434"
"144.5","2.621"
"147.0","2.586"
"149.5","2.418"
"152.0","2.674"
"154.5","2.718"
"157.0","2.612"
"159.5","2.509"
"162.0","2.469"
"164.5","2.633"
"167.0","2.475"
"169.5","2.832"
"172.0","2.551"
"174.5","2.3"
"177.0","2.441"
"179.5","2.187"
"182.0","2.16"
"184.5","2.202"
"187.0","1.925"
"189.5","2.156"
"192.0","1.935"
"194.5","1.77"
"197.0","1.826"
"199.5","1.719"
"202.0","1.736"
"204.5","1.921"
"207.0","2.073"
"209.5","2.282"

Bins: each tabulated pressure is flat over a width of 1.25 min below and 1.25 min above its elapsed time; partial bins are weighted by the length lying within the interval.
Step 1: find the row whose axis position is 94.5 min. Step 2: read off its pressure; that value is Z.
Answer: 2.663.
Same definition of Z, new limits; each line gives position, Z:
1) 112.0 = 3.002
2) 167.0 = 2.475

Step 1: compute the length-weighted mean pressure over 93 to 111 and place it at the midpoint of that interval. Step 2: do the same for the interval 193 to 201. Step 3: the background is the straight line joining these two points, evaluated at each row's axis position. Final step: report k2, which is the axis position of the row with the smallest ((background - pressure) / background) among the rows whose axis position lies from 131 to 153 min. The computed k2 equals 139.5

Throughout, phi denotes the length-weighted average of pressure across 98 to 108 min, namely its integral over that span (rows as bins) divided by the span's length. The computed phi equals 2.70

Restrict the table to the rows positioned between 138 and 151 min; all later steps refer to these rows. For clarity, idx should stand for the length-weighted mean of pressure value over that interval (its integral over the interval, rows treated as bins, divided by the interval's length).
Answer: 2.58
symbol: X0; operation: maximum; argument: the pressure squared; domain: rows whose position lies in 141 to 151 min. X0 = 6.9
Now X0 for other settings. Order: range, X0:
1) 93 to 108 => 7.5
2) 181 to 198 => 4.8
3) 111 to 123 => 9.0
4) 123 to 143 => 8.0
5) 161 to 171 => 8.0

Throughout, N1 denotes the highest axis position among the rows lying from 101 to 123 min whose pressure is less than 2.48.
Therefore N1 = 119.5 min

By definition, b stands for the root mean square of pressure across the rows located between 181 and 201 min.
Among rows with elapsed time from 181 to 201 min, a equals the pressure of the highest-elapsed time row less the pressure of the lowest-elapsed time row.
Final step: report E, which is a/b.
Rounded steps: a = -0.44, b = 1.97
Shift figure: -0.22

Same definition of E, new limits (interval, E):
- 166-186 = -0.11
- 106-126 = -0.05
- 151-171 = 0.06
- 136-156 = 0.03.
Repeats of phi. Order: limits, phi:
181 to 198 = 2.00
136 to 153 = 2.60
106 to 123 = 2.69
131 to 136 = 2.64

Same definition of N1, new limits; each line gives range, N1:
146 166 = 162.0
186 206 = 204.5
